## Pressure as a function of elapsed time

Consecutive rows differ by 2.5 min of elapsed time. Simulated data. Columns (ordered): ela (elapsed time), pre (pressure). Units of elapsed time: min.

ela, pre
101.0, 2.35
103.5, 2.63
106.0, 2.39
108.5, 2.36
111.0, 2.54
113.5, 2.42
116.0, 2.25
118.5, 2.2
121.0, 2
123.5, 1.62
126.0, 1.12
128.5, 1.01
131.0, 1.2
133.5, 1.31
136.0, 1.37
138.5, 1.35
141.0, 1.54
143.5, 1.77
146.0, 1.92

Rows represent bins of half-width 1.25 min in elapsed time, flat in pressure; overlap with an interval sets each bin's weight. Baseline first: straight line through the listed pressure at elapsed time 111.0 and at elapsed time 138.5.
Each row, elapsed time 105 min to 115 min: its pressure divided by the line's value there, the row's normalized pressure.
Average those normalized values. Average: 0.94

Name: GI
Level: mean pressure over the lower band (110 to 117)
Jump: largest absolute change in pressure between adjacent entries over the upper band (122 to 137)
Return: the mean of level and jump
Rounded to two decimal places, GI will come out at 1.45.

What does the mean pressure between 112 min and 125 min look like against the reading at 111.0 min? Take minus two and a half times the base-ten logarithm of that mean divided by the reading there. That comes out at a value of 0.2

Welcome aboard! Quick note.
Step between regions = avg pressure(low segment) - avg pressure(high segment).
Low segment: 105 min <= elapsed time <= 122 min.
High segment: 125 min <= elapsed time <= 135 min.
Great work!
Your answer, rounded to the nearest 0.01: 1.15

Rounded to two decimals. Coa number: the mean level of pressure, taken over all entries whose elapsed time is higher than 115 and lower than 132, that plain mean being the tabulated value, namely 1.63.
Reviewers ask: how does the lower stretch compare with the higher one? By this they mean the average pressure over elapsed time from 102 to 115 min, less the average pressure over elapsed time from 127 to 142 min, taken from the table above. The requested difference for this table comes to 1.2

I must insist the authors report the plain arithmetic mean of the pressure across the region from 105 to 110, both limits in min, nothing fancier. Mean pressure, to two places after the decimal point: 2.38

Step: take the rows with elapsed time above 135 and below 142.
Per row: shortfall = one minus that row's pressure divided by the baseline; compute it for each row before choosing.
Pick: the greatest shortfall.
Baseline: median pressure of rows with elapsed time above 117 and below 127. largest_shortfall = 0.25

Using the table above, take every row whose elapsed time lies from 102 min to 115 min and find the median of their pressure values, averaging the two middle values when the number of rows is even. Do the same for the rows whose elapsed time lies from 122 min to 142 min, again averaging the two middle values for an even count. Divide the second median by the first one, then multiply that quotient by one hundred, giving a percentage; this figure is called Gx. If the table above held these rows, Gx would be 55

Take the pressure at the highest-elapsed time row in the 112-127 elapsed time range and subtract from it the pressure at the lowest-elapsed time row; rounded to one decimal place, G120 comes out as -1.3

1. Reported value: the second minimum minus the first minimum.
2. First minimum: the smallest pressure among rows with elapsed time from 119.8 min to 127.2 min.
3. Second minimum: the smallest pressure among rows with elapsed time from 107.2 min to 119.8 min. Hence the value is 1.1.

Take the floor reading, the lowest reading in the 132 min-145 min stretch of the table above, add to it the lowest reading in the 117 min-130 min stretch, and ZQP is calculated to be 2.3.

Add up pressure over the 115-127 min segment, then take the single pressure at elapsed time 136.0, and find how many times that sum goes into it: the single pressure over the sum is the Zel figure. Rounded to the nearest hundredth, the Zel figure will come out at 0.15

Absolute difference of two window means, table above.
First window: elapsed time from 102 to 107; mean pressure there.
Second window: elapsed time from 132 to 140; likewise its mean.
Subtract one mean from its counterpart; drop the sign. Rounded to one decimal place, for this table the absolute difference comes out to 1.2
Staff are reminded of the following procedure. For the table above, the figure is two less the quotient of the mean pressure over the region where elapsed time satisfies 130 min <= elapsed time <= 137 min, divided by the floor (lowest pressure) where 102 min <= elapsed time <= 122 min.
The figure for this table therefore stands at 1.35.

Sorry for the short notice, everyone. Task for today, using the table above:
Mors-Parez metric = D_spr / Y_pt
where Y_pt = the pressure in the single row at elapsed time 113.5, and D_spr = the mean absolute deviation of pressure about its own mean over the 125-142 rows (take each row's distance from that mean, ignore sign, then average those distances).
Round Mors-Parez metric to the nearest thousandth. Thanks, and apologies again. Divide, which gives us 0.057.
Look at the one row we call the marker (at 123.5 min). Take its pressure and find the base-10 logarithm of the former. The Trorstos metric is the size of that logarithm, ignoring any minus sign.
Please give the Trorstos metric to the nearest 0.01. 0.21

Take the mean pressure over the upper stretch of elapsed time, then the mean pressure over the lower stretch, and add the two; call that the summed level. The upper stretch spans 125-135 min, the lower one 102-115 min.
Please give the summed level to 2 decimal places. 3.63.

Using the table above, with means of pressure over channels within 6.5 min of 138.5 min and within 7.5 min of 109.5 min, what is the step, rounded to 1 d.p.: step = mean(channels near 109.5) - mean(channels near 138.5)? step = 1.0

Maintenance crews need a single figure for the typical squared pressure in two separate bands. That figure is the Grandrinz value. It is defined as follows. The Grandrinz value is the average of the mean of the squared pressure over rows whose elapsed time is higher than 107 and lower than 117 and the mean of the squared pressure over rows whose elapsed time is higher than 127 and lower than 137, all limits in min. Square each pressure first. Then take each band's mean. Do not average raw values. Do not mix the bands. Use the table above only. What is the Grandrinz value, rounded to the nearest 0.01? 3.62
